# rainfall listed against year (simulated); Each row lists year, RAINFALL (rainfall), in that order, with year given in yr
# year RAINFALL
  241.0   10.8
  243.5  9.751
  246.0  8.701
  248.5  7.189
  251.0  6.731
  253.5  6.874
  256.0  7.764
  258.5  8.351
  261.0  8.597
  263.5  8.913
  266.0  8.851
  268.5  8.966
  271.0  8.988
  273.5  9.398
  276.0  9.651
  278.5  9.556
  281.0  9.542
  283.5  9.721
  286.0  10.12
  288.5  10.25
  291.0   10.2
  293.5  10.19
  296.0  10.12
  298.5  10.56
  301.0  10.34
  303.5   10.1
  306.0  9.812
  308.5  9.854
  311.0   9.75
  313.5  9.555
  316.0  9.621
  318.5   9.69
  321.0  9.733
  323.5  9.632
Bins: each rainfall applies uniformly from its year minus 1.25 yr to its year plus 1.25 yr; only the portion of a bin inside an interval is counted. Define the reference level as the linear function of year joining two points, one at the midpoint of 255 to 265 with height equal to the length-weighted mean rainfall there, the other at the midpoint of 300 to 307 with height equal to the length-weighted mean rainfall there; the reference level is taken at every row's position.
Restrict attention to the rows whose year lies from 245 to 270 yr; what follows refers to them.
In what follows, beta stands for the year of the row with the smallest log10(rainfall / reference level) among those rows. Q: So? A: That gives 251.0 yr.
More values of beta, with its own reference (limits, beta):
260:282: 261.0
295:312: 311.0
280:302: 296.0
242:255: 251.0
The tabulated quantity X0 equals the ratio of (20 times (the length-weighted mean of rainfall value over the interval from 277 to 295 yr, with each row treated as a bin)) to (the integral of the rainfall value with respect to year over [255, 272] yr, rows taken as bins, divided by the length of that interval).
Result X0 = 23.0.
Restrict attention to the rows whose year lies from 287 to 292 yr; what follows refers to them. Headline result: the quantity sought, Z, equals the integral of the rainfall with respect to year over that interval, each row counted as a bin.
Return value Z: 51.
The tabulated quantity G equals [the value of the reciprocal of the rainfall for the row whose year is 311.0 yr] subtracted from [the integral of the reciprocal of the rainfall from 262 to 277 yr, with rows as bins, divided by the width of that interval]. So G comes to 0.01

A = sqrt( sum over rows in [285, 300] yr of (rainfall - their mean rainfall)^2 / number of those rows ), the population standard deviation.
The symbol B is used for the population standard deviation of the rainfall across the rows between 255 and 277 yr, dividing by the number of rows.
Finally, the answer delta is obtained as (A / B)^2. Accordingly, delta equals 0.1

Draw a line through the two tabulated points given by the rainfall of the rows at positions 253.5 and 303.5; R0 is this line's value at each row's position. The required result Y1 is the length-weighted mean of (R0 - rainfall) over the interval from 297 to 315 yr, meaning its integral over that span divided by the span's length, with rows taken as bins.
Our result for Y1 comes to 0.27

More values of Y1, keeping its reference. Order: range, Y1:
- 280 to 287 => -0.98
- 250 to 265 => -0.77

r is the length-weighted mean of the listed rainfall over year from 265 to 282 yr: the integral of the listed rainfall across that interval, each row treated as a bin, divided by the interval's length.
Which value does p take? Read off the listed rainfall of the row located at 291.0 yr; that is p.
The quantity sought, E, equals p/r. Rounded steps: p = 10.2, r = 9.3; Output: 1.10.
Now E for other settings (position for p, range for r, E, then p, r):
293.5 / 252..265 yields 1.26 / 10.19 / 8.1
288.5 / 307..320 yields 1.06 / 10.25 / 9.7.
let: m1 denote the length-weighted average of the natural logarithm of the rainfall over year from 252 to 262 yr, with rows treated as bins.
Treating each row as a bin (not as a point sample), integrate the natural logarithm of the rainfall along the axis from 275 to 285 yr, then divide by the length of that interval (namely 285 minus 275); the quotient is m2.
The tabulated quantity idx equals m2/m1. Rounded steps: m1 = 2.06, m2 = 2.265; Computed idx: 1.10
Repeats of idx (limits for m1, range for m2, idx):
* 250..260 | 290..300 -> 1.16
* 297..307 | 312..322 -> 0.98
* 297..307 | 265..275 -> 0.95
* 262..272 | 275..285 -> 1.03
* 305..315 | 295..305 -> 1.02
